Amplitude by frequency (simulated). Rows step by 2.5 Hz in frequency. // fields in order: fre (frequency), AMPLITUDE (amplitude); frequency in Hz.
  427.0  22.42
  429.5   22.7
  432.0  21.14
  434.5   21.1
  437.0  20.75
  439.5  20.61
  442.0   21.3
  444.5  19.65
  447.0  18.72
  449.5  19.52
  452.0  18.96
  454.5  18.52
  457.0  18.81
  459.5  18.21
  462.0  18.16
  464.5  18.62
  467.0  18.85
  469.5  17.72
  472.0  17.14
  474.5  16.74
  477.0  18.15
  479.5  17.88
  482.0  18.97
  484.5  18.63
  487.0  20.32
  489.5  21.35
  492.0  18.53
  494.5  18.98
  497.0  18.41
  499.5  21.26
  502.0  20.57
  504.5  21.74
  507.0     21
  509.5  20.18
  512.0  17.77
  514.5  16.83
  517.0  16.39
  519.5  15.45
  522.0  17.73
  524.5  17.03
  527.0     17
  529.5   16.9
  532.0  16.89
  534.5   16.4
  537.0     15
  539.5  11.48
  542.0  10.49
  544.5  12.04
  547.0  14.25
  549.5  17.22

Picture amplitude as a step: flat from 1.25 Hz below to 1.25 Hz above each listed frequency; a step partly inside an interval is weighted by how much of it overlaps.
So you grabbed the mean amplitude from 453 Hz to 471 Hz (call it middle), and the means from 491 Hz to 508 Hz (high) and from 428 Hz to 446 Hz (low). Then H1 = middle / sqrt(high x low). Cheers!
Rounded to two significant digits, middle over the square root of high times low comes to 0.90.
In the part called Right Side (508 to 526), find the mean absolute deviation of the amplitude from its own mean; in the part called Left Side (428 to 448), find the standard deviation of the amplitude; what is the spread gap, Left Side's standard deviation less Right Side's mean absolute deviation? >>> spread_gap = 0.1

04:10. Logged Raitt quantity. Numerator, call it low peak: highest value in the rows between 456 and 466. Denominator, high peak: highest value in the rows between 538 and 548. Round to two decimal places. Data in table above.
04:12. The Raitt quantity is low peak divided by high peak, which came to 1.32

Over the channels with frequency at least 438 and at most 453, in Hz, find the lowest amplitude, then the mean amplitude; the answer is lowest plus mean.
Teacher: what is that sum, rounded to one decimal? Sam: 38.5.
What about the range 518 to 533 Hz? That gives 32.3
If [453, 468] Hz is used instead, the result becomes 36.7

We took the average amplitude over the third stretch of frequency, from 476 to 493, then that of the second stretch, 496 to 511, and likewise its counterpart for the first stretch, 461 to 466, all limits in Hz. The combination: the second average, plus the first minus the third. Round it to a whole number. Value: 20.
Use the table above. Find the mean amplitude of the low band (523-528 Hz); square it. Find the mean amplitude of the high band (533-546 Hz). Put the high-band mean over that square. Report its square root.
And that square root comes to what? 0.213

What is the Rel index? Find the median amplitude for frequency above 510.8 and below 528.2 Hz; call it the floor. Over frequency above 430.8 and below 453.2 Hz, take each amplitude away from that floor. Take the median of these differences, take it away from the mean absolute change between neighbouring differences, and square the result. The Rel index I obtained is 18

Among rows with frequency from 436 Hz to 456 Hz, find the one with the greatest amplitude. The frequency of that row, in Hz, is 442.0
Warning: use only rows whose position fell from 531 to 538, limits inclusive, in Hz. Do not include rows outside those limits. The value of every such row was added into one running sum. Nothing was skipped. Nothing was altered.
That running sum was 48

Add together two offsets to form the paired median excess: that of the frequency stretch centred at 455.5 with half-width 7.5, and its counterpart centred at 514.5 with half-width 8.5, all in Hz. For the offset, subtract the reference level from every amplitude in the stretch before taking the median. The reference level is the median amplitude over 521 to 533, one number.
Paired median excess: 2.4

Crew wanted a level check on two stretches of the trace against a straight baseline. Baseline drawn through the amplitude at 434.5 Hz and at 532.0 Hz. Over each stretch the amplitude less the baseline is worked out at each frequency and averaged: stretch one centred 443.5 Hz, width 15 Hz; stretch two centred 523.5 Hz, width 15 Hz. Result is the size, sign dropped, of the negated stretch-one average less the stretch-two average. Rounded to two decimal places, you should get 1.15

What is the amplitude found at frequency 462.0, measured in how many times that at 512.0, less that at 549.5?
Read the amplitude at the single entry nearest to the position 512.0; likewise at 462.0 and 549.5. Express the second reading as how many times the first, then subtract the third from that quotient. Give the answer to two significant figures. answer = -16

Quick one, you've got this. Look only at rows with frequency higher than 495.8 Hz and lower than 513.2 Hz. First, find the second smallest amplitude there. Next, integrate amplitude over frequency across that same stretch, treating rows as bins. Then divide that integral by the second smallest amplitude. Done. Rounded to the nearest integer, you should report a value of 19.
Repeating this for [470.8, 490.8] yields 22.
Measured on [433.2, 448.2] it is 16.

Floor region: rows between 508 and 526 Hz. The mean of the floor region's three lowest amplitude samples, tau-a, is 16.2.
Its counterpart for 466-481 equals 17.2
